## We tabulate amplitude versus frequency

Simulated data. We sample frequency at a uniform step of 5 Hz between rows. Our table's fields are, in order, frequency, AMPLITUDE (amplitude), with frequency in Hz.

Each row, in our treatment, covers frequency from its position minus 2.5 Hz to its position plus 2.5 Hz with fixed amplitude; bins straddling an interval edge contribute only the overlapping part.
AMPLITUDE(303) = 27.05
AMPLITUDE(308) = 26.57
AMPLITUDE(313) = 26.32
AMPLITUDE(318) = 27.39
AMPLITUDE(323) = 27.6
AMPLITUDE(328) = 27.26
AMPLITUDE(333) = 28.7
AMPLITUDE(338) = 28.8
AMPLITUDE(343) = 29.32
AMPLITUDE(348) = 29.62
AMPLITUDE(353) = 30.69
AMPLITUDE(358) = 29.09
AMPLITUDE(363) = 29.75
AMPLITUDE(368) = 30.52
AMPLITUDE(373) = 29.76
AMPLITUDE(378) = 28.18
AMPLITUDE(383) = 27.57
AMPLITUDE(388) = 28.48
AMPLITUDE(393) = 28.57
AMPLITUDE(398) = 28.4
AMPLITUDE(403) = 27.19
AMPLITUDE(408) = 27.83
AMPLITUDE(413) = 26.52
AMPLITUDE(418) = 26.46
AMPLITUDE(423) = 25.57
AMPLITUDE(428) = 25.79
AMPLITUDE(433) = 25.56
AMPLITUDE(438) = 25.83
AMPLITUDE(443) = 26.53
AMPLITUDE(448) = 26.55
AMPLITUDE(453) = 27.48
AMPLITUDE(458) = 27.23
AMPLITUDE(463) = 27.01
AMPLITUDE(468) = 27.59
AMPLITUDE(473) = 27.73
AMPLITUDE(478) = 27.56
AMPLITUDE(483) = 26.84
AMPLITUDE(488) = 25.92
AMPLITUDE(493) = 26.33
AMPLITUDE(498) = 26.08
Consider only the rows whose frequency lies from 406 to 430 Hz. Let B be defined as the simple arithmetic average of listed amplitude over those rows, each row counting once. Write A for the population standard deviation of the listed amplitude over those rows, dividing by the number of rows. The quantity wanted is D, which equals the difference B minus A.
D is 25.6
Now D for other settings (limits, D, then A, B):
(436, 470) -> 26.3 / 0.58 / 26.9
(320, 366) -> 28.0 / 1.00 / 29.0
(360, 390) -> 28.0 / 1.03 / 29.0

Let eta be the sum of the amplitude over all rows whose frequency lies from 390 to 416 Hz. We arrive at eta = 139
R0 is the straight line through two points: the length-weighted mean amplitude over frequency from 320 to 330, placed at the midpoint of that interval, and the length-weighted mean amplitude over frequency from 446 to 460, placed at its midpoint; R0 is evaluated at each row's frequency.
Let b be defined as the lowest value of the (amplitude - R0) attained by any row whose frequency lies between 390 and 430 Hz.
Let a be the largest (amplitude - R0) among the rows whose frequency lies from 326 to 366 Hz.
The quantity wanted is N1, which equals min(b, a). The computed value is -1.6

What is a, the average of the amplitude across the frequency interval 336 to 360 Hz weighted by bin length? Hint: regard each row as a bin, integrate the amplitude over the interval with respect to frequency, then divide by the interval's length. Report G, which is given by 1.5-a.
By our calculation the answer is -28.0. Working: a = 29.5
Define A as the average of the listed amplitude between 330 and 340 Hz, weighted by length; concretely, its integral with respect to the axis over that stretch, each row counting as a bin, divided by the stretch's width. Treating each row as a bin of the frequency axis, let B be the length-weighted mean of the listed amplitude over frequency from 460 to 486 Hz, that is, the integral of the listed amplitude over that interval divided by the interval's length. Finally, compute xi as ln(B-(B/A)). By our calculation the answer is 3.27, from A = 28.7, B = 27.3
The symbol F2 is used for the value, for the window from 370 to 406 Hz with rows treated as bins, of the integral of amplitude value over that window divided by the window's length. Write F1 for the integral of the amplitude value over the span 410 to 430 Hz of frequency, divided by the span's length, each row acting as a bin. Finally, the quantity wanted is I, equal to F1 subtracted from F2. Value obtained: 2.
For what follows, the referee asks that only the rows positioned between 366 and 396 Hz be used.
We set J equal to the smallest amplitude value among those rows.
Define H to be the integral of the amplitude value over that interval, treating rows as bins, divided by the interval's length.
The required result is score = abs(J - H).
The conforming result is 1.24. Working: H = 28.8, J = 27.57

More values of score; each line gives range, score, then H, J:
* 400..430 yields 1.03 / 26.6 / 25.57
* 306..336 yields 1.02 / 27.3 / 26.32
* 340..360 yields 0.58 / 29.7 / 29.09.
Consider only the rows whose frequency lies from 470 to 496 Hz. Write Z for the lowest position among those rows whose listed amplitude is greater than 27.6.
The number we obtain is 473 Hz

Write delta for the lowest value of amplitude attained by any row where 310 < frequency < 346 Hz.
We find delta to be 26.32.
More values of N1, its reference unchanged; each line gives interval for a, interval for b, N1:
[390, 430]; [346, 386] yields 0.3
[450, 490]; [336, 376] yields 0.7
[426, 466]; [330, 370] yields 0.4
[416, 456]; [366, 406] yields 0.0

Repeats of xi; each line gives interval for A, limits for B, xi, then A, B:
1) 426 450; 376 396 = 3.30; 26.0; 28.2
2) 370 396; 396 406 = 3.29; 28.5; 27.8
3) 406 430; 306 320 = 3.25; 26.4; 26.7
